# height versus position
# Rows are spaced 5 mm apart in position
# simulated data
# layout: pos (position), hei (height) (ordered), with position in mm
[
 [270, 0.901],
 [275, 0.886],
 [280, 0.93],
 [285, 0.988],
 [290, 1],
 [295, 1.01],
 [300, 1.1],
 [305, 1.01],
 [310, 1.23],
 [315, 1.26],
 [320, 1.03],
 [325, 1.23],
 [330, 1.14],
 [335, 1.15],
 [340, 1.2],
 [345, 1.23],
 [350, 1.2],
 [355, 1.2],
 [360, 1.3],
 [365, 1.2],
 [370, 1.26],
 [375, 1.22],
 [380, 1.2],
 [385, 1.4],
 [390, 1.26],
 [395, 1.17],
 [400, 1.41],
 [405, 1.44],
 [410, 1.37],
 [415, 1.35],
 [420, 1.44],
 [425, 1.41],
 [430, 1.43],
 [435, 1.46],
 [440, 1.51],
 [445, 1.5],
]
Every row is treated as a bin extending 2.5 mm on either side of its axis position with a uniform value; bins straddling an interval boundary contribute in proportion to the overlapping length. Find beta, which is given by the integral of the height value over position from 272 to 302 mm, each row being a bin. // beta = 29.5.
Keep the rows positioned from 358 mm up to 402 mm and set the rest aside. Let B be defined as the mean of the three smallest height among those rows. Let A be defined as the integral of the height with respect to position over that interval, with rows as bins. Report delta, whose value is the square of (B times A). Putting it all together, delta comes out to 4401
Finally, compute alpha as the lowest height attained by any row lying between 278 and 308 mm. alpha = 0.93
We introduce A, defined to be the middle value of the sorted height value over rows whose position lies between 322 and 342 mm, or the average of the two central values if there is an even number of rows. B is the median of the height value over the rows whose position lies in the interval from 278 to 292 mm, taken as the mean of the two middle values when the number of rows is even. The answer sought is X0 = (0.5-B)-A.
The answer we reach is -1.7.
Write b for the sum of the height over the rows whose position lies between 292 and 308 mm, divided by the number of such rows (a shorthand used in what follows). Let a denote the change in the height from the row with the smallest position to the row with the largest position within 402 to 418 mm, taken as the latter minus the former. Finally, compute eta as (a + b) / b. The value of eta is 0.91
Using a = -0.09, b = 1.04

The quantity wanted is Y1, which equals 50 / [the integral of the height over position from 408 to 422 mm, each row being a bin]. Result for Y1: 2.58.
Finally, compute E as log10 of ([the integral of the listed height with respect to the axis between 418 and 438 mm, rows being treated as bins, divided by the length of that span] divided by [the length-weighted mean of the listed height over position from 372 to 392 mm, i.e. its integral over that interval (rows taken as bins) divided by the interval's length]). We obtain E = 0.054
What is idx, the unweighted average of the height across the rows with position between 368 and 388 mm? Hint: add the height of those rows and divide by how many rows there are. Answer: 1.27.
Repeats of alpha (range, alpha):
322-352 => 1.14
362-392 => 1.2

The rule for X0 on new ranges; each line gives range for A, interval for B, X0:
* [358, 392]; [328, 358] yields -2.0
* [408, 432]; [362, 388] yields -2.1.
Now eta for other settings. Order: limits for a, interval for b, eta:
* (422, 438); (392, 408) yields 1.04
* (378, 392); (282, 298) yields 1.06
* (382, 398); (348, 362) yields 0.81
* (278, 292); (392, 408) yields 1.05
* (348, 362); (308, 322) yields 1.09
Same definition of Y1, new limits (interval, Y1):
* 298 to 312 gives 3.22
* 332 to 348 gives 2.62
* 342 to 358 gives 2.58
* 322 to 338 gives 2.67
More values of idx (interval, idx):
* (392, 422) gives 1.36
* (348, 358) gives 1.20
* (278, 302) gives 1.01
